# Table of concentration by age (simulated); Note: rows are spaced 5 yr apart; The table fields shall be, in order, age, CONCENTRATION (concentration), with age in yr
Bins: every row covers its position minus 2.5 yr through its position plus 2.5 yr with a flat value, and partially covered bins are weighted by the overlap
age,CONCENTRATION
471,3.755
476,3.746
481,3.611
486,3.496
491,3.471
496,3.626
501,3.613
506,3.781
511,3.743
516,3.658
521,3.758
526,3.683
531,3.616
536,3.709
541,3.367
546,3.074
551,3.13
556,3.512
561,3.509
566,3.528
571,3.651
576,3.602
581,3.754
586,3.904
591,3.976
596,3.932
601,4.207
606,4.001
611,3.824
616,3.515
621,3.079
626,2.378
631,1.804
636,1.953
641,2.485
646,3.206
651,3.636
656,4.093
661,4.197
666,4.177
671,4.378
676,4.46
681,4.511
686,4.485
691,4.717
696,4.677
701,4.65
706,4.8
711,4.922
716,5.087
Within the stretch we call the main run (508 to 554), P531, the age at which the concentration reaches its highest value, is 521 yr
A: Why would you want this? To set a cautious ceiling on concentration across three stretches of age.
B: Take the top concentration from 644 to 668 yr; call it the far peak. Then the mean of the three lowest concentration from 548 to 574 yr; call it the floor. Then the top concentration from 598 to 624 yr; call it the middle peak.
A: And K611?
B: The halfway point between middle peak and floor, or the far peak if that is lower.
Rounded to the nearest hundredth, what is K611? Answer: 3.80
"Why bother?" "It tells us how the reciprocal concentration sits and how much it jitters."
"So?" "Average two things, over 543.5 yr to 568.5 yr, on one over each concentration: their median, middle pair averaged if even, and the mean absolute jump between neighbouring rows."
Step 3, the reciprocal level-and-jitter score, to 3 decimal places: 0.148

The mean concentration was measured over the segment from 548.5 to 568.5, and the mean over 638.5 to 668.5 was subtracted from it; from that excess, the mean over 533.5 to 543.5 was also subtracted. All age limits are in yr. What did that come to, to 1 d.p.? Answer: -3.8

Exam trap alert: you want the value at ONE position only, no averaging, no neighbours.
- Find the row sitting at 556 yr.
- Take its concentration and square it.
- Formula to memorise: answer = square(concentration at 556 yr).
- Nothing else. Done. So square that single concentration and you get 12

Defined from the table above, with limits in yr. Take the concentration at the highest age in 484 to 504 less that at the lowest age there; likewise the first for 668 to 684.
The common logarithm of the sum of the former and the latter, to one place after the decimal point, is -0.6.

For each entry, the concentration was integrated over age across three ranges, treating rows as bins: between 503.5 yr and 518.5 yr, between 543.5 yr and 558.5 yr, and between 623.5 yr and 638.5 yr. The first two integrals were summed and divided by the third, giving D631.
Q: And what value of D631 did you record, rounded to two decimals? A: 3.41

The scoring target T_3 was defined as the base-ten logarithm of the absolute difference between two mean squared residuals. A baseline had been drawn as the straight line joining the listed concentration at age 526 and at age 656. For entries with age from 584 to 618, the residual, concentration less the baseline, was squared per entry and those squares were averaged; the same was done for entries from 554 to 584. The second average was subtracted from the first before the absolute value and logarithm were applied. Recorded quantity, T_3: -2.0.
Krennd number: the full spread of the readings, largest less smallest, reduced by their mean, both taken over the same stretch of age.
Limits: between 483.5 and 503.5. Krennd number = -3.4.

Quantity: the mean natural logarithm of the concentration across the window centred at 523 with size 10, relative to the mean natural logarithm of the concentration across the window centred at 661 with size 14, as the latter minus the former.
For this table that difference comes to 0.11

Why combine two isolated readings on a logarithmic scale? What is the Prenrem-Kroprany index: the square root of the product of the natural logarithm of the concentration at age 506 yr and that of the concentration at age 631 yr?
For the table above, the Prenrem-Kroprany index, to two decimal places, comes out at 0.89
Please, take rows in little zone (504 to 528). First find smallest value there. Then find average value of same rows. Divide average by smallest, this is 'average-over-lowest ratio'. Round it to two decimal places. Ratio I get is 1.02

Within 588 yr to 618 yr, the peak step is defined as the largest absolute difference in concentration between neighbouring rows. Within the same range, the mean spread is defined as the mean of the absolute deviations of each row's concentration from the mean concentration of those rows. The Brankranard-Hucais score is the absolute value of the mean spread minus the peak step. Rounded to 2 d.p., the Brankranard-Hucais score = 0.15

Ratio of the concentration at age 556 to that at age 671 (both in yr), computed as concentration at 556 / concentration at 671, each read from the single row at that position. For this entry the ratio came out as 0.80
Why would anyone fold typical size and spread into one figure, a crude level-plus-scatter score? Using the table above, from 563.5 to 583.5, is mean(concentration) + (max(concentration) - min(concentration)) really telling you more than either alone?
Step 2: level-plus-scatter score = 3.86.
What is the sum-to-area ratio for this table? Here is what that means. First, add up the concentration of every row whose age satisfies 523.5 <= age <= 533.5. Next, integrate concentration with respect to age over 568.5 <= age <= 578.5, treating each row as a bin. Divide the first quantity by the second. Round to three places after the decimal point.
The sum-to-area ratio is 0.201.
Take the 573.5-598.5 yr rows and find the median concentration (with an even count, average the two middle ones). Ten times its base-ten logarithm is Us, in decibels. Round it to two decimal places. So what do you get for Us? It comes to 5.92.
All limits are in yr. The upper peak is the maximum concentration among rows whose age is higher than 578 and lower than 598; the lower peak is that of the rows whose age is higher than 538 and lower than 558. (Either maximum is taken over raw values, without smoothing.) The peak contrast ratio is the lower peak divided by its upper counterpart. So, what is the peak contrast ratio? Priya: 0.88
